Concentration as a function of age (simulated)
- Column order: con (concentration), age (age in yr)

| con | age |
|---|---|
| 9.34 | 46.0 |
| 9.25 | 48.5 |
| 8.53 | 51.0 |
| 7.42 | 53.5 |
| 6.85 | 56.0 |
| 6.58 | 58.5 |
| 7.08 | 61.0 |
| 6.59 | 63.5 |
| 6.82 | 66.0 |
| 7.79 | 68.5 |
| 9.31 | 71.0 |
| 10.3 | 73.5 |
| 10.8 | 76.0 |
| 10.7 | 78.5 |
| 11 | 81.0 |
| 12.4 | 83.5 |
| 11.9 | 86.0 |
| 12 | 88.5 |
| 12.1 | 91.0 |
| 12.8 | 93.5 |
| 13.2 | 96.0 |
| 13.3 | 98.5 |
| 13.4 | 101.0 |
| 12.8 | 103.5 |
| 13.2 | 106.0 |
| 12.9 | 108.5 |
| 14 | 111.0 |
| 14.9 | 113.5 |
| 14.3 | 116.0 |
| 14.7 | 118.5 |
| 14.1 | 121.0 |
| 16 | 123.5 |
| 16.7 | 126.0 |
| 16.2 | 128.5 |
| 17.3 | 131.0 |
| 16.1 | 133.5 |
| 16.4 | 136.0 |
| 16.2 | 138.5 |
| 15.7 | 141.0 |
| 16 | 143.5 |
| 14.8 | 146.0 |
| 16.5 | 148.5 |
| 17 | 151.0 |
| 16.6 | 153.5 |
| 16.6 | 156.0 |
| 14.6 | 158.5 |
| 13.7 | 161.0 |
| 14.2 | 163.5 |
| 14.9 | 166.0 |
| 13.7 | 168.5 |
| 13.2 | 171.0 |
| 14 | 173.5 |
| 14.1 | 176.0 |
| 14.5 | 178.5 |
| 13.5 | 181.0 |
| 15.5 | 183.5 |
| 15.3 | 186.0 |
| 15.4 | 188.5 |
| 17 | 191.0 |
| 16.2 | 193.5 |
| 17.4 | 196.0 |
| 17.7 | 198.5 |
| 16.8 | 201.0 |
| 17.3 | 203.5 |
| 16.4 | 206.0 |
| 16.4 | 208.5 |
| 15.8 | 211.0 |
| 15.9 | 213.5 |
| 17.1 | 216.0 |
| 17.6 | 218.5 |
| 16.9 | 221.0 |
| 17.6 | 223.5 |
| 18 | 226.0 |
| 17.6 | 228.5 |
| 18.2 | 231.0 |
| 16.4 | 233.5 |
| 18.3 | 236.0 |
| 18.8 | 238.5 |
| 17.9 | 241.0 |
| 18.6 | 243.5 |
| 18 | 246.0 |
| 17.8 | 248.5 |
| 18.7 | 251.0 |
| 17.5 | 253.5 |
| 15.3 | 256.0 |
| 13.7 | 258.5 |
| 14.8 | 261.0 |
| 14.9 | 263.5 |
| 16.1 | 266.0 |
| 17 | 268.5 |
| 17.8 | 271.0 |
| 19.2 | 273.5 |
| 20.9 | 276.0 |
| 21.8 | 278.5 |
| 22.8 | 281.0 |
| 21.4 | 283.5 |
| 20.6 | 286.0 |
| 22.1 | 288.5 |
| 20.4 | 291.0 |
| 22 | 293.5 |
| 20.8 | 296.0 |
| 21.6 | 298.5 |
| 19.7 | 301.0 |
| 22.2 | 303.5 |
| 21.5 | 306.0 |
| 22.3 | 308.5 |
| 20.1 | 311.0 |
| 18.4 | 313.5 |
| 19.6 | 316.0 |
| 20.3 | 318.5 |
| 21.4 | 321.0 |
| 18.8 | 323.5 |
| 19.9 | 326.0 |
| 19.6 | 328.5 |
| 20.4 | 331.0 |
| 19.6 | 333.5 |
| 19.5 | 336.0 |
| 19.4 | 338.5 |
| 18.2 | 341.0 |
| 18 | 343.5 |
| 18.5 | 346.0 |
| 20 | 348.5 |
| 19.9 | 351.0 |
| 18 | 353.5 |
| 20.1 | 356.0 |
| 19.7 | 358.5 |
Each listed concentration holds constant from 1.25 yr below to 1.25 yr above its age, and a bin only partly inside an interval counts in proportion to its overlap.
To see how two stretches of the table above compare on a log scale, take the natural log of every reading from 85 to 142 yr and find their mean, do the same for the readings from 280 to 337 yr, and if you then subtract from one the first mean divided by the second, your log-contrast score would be 0.12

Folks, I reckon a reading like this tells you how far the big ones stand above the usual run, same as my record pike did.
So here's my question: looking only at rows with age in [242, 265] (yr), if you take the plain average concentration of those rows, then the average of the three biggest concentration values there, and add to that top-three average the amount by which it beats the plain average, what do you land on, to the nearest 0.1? 20.3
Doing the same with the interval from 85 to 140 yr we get 19.3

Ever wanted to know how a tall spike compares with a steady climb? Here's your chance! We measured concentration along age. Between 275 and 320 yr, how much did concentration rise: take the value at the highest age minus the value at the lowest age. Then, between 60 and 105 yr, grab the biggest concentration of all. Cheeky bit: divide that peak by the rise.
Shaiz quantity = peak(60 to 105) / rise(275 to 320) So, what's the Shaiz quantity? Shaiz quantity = -22.3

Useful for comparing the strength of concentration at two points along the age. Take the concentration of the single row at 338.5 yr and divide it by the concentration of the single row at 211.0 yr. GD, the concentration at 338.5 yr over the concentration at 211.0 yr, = 1.23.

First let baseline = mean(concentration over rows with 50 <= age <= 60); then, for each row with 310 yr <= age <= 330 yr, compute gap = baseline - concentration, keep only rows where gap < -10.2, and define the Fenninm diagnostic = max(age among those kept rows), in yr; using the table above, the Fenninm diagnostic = 328.5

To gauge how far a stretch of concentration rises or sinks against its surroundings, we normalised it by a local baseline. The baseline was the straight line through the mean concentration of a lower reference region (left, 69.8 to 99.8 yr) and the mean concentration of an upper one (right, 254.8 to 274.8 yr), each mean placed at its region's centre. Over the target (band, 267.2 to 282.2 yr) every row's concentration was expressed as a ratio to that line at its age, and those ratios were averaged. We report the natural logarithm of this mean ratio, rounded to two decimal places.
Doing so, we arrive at 0.20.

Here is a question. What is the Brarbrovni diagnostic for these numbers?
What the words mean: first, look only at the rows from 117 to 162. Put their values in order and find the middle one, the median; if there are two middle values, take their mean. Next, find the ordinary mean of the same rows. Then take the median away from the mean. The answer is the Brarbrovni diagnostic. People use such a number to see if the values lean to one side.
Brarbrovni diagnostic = -0.3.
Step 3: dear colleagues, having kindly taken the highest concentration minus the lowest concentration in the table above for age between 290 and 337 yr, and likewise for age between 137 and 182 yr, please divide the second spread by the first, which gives 1.0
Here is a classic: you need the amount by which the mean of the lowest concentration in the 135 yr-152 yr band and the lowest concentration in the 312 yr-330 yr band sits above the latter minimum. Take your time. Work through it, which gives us -1.8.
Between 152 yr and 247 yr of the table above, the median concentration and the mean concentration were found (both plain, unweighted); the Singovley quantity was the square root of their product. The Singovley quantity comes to 16.4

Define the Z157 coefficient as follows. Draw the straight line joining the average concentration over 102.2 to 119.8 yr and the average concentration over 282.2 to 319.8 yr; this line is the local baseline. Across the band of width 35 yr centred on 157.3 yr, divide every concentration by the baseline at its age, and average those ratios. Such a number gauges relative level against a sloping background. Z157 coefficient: 0.974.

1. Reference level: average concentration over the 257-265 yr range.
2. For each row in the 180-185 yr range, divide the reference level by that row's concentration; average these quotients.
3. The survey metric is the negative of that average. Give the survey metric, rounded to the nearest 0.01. -1.00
